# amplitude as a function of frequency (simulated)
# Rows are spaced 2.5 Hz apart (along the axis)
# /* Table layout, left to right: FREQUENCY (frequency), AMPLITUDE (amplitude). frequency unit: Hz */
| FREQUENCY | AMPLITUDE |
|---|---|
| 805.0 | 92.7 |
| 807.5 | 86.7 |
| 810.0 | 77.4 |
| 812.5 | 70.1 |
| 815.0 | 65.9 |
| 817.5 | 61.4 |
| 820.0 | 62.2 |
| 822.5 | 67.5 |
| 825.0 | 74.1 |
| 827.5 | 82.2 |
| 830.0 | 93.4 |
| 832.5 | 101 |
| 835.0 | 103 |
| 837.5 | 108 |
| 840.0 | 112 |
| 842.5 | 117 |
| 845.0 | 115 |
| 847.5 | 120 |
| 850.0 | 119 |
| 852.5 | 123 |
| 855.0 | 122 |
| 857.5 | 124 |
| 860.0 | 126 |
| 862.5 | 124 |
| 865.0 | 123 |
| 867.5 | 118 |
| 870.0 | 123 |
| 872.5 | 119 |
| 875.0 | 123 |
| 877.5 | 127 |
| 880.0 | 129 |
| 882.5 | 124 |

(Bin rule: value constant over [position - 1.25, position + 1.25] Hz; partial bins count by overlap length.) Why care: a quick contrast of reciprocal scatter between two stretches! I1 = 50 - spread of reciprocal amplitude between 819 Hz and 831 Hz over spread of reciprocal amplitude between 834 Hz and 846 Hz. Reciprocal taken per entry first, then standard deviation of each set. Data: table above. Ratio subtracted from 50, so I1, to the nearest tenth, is 45.5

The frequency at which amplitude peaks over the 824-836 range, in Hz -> 835.0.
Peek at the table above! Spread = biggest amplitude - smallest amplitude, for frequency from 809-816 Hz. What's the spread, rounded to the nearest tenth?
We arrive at 11.5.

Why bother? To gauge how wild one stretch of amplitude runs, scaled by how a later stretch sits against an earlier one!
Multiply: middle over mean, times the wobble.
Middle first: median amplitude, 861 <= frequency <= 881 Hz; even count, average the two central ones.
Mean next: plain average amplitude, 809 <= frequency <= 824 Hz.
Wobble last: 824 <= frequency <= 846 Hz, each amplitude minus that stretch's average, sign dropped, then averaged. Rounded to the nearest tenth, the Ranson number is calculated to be 21.2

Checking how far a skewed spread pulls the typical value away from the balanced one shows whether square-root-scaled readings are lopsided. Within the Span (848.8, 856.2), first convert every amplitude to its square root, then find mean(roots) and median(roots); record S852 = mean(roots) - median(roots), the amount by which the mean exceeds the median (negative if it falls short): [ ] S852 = -0.030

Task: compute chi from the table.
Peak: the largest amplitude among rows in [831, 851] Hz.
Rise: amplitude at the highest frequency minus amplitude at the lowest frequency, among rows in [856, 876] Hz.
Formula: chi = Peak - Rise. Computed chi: 121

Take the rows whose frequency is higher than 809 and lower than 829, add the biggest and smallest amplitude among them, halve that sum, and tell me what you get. 72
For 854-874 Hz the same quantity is 122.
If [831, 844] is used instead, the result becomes 109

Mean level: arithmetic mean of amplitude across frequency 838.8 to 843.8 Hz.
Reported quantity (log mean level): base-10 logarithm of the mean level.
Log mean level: 2.06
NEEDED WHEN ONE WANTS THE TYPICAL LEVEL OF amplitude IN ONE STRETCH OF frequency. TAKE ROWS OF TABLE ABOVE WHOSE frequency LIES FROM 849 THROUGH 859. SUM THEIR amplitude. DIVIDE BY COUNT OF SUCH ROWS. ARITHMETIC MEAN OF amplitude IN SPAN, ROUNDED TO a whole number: 122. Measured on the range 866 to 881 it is 123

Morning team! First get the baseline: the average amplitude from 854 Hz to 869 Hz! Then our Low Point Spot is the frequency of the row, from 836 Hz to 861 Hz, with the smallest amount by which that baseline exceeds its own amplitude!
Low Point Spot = 860.0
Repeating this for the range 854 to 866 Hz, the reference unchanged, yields 860.0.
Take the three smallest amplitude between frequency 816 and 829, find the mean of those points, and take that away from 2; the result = -62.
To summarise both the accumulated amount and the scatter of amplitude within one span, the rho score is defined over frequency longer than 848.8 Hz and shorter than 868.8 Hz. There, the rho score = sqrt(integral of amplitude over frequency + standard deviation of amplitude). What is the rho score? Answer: 49.5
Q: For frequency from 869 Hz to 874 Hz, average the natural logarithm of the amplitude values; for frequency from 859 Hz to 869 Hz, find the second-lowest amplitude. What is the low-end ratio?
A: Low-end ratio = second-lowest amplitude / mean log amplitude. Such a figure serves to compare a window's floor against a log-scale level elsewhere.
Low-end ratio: 25.6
